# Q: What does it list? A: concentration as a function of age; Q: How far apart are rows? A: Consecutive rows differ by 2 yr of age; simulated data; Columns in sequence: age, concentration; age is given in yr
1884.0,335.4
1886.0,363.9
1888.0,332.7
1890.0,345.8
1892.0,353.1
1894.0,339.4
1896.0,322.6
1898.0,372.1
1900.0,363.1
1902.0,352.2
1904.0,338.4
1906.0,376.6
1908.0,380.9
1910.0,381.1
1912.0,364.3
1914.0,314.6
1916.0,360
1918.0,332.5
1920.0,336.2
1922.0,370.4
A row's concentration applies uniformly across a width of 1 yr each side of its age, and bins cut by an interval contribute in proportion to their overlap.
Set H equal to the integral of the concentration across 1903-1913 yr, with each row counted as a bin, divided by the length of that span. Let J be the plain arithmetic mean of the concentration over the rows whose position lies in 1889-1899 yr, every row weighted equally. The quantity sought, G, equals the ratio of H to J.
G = 1.06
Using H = 368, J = 347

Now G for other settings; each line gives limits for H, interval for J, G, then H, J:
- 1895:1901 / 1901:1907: 0.99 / 353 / 356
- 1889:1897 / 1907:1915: 0.94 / 340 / 360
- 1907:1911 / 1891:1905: 1.09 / 381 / 349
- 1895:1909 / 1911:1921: 1.05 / 358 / 342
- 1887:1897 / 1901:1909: 0.94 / 339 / 362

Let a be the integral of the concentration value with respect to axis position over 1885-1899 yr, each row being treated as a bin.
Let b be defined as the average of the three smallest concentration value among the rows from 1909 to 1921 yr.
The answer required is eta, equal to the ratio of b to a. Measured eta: 0.07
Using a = 4859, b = 328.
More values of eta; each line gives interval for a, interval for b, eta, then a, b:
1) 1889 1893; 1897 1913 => 0.25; 1398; 351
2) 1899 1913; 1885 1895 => 0.07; 5113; 339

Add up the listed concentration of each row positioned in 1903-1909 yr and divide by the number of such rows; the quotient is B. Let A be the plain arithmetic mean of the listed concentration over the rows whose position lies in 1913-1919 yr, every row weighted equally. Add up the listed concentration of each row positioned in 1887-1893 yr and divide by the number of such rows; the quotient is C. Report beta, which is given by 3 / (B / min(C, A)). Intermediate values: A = 336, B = 365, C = 344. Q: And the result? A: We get 2.76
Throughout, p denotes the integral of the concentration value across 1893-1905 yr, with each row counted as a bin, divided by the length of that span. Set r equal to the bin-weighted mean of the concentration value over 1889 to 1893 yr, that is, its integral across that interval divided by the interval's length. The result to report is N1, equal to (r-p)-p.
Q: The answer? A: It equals -346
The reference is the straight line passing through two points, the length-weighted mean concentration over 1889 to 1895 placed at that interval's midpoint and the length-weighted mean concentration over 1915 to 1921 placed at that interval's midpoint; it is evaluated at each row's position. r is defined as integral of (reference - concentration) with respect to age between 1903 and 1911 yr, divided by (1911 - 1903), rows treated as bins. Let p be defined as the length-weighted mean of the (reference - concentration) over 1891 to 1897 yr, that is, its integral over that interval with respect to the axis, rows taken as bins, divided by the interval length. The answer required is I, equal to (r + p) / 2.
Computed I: -9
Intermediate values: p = 7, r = -25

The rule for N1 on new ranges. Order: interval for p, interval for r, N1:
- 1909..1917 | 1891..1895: -364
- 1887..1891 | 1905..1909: -300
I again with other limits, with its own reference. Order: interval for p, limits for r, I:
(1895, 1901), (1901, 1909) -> -12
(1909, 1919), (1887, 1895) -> -2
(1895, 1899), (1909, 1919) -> -4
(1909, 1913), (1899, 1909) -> -23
